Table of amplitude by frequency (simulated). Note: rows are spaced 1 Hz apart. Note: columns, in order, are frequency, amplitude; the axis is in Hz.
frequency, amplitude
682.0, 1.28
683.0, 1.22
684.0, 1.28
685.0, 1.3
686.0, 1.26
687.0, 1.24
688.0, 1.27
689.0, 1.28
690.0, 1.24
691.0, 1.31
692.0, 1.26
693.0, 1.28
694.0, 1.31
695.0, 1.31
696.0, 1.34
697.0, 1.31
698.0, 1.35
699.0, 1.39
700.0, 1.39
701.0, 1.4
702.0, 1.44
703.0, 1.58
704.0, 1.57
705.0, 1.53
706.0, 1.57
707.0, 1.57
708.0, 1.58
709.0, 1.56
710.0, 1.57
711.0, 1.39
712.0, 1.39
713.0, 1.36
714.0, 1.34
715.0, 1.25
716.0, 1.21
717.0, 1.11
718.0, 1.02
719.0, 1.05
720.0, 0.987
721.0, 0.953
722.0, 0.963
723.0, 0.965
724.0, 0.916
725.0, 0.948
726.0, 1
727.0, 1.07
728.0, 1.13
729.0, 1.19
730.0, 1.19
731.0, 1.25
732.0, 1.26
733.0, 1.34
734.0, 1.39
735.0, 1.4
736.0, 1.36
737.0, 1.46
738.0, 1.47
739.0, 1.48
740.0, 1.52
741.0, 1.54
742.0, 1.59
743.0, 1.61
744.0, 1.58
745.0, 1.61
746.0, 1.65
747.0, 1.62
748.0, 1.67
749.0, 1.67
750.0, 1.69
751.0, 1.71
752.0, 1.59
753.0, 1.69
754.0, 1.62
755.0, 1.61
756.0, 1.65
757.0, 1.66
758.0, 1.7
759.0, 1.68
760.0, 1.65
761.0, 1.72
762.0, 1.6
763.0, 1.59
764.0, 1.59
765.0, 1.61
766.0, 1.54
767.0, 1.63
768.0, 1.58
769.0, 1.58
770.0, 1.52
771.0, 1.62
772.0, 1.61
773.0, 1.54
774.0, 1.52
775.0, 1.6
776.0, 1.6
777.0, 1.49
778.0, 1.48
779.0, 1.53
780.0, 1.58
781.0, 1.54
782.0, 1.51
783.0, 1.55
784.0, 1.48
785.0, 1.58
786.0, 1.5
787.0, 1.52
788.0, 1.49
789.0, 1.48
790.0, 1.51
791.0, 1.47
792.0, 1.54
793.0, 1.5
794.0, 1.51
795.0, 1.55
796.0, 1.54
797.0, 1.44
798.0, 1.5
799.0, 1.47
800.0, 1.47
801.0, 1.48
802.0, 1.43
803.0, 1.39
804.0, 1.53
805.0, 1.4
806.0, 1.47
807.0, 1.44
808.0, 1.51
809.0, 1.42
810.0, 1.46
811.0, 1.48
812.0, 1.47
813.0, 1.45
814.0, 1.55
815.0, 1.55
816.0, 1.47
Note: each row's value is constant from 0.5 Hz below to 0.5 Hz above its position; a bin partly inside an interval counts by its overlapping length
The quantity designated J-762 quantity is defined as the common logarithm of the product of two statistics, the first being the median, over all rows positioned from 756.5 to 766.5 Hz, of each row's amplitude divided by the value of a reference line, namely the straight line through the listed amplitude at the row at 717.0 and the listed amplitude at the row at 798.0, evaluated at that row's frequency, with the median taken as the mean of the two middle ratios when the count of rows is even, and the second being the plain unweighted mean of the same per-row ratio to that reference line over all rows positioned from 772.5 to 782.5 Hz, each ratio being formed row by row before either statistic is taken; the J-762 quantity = 0.13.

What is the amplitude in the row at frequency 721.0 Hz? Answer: 0.953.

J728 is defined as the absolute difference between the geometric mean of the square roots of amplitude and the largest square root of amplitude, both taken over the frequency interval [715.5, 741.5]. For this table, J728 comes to 0.15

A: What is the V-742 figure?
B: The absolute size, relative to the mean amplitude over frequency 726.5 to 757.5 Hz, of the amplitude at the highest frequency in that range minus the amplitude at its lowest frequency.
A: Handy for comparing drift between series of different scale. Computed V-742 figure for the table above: 0.395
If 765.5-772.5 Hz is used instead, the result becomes 0.044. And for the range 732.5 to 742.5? 0.172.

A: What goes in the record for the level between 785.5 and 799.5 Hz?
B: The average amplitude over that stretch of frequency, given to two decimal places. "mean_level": 1.50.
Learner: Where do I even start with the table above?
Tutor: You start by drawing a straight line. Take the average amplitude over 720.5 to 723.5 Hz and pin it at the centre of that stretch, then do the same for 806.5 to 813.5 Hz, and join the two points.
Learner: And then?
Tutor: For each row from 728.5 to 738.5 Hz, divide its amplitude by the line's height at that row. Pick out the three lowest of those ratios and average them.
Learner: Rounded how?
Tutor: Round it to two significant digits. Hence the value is 1.2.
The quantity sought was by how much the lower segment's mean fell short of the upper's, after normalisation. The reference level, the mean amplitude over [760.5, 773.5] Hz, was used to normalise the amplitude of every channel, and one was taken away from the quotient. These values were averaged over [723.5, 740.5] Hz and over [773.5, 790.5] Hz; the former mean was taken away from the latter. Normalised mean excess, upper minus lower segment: 0.17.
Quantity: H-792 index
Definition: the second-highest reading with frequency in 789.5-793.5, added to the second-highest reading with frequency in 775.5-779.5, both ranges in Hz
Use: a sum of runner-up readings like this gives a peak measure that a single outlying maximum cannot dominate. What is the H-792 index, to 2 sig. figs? 3.0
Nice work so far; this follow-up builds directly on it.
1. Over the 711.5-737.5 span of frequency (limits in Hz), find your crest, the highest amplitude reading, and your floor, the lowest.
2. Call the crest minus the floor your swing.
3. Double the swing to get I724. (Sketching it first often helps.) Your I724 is 1.1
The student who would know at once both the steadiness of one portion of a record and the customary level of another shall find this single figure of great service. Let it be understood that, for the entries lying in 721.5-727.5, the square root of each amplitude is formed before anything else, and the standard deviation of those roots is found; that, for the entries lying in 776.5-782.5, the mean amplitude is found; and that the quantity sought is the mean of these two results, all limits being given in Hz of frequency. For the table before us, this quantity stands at 0.77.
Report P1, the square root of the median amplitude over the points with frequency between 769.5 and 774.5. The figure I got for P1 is 1.24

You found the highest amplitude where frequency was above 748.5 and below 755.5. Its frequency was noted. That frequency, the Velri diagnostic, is 751.0 Hz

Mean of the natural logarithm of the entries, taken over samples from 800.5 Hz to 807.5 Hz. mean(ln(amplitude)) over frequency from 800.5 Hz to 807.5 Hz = 0.37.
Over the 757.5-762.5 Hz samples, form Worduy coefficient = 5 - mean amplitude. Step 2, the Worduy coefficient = 3.33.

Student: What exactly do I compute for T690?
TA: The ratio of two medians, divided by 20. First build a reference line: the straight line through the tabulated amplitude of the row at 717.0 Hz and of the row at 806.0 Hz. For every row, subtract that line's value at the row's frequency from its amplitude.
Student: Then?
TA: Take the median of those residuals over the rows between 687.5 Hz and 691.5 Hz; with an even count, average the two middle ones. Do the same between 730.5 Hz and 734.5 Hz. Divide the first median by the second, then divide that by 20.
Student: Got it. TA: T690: 0.11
